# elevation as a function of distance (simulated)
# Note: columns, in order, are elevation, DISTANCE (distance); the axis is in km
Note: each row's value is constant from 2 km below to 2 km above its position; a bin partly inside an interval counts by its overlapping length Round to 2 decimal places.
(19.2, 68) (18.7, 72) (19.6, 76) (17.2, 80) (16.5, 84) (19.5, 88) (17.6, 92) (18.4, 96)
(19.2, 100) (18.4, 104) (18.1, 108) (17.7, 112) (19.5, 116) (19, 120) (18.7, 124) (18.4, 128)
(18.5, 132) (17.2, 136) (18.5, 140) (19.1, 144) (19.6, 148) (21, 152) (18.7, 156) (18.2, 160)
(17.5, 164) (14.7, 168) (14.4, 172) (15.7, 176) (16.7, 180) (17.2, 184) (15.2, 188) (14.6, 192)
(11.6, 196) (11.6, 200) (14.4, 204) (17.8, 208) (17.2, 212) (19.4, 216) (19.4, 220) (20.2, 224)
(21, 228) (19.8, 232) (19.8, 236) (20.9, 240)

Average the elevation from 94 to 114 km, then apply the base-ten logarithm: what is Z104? 1.26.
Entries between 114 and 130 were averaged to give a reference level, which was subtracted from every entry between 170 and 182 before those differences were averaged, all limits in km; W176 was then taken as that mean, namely -3.3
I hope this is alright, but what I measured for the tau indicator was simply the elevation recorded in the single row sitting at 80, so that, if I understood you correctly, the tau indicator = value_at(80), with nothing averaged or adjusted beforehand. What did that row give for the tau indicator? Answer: 17.2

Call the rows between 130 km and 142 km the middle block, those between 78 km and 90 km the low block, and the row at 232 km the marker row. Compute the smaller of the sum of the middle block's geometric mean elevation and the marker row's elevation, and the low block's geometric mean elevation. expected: 17.7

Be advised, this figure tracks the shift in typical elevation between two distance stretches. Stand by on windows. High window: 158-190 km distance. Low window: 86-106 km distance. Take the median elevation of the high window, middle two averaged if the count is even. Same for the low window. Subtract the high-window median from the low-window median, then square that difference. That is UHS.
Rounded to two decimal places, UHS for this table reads 4.84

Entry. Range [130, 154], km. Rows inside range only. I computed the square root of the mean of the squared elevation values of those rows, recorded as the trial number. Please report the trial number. 19.0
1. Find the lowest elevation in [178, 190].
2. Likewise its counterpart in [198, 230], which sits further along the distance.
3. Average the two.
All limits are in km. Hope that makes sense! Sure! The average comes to 13.4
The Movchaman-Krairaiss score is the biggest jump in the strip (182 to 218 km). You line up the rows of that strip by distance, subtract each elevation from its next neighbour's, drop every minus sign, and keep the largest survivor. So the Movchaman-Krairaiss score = 3.4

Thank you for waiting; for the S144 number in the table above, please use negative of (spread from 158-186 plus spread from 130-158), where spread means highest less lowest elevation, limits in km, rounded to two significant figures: -7.6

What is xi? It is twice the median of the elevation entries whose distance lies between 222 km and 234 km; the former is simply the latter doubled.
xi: 40.4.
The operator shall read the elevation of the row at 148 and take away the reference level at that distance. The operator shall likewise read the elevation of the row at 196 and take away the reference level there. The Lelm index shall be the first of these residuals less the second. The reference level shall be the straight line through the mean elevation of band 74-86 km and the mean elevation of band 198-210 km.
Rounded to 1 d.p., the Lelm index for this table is 6.8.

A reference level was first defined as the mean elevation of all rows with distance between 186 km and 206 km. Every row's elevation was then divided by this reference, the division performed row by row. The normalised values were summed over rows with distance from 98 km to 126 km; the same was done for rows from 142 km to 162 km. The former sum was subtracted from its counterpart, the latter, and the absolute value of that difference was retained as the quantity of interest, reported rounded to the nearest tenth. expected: 2.5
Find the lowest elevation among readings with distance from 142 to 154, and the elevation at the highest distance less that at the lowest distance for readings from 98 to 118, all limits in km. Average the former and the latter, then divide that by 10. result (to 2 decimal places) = 0.97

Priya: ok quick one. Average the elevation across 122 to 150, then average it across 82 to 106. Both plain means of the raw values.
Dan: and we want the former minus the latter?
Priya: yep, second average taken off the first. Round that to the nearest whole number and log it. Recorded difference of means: 0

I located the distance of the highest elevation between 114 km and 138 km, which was 116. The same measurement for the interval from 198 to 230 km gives 228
